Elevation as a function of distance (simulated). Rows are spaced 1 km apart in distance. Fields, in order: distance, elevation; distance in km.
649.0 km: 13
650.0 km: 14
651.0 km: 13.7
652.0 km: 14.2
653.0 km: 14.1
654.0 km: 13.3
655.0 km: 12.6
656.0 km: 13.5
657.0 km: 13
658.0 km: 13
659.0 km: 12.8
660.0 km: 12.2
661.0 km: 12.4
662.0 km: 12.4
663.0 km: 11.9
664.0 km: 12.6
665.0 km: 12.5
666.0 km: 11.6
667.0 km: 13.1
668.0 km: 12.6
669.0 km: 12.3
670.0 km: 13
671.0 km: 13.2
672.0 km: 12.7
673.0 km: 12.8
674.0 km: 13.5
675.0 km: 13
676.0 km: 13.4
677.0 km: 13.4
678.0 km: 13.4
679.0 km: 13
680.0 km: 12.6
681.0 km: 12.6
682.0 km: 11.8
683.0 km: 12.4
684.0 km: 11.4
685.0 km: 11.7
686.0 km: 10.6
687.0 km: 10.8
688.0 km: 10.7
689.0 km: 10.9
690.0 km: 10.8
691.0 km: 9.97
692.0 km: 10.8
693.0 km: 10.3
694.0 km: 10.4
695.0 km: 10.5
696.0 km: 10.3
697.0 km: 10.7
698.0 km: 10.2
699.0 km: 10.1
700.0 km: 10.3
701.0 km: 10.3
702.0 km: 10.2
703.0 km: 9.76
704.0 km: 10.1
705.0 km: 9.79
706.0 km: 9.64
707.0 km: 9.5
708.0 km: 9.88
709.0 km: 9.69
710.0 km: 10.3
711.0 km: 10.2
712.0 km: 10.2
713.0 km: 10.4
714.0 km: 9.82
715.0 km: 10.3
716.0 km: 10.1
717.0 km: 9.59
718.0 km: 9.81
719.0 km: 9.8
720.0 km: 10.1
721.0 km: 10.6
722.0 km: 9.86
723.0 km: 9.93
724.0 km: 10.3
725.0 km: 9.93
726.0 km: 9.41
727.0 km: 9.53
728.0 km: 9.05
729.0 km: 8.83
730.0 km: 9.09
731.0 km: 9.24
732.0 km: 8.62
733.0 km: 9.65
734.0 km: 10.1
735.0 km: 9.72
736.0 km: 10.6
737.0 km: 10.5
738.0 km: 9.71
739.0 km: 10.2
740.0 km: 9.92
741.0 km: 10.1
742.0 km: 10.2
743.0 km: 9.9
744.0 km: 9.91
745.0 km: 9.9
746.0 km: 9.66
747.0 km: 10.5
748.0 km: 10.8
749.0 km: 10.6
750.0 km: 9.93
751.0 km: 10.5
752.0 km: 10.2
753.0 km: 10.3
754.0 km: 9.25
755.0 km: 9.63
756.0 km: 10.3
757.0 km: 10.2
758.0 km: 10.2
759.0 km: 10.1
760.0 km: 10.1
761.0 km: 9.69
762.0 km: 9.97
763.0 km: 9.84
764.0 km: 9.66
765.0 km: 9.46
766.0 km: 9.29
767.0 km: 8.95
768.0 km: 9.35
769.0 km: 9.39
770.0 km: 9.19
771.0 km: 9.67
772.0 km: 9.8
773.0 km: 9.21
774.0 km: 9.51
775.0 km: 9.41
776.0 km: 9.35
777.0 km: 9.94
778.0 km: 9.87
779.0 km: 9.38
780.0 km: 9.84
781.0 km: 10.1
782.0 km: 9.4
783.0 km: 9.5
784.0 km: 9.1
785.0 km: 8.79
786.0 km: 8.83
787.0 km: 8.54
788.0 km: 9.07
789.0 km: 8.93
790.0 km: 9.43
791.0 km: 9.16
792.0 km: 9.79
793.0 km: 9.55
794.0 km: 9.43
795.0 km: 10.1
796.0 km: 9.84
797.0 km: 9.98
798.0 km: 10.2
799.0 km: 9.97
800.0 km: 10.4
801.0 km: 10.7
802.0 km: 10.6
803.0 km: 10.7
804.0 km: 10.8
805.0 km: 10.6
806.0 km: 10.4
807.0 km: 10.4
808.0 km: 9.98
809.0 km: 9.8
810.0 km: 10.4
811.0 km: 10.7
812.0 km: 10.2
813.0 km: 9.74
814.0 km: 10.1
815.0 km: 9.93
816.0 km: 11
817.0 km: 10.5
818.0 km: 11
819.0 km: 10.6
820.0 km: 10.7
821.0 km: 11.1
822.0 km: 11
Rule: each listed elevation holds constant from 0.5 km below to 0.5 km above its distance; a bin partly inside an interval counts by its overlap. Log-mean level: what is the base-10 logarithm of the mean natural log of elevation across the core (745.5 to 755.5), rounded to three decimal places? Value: 0.365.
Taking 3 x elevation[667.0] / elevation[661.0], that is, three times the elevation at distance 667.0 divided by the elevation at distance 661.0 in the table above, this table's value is 3.2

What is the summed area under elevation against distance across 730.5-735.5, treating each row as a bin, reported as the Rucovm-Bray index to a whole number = 47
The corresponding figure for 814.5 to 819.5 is 53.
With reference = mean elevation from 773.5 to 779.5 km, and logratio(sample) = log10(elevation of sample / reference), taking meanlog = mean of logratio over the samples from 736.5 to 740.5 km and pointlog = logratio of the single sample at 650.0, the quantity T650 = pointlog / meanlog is 7.4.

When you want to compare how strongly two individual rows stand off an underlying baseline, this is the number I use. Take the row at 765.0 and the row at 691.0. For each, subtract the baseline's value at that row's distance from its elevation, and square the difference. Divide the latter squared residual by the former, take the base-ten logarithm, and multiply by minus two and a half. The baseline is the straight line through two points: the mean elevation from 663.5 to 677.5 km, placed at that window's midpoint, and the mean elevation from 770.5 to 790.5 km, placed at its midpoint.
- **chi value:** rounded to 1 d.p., -3.7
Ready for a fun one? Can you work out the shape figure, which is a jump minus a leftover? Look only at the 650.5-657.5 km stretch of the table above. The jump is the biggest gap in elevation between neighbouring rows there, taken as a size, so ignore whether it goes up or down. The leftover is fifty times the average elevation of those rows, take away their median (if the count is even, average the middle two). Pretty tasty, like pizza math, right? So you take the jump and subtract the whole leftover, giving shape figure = -660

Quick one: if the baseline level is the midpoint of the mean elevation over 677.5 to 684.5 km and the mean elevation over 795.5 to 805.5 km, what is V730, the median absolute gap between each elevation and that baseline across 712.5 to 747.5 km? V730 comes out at 1.52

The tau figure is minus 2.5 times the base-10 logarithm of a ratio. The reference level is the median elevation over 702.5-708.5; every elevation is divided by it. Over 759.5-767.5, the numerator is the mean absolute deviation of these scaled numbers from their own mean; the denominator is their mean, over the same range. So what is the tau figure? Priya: 3.80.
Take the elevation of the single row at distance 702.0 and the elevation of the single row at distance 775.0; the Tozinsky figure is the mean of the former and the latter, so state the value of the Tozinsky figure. 9.8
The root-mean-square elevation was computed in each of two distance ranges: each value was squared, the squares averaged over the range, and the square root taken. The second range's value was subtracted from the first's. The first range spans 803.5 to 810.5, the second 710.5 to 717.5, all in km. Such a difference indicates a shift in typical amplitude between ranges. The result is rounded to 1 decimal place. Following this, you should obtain 0.3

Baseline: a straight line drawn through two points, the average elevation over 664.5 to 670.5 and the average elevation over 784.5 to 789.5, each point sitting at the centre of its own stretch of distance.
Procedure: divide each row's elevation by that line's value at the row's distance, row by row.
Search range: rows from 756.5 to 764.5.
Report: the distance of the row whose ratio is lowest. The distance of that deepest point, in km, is 761.0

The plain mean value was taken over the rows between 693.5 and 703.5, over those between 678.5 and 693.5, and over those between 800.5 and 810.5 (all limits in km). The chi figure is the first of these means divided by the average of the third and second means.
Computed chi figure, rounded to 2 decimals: 0.94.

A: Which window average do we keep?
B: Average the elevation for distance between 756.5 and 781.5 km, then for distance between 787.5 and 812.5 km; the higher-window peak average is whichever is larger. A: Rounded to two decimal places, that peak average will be 10.05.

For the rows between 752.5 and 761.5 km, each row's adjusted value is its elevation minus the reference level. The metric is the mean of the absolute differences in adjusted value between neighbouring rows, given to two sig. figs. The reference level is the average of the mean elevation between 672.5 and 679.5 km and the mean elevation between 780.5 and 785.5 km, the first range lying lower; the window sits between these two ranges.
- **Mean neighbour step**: 0.34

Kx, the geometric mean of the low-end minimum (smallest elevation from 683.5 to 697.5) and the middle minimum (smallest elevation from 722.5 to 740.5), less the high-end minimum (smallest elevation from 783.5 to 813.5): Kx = 0.73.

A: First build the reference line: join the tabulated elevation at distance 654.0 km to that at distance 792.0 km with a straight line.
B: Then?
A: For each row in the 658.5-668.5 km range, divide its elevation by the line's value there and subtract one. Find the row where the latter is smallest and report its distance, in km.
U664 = 666.0 km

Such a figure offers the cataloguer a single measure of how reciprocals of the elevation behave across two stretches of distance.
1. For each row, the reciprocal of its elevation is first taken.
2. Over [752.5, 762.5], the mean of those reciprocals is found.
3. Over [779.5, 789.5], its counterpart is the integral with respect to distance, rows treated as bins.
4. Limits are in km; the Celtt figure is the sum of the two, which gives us 1.19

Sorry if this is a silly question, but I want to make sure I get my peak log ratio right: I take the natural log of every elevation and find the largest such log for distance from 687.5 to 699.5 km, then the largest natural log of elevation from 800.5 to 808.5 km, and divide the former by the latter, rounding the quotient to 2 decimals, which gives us 1.00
